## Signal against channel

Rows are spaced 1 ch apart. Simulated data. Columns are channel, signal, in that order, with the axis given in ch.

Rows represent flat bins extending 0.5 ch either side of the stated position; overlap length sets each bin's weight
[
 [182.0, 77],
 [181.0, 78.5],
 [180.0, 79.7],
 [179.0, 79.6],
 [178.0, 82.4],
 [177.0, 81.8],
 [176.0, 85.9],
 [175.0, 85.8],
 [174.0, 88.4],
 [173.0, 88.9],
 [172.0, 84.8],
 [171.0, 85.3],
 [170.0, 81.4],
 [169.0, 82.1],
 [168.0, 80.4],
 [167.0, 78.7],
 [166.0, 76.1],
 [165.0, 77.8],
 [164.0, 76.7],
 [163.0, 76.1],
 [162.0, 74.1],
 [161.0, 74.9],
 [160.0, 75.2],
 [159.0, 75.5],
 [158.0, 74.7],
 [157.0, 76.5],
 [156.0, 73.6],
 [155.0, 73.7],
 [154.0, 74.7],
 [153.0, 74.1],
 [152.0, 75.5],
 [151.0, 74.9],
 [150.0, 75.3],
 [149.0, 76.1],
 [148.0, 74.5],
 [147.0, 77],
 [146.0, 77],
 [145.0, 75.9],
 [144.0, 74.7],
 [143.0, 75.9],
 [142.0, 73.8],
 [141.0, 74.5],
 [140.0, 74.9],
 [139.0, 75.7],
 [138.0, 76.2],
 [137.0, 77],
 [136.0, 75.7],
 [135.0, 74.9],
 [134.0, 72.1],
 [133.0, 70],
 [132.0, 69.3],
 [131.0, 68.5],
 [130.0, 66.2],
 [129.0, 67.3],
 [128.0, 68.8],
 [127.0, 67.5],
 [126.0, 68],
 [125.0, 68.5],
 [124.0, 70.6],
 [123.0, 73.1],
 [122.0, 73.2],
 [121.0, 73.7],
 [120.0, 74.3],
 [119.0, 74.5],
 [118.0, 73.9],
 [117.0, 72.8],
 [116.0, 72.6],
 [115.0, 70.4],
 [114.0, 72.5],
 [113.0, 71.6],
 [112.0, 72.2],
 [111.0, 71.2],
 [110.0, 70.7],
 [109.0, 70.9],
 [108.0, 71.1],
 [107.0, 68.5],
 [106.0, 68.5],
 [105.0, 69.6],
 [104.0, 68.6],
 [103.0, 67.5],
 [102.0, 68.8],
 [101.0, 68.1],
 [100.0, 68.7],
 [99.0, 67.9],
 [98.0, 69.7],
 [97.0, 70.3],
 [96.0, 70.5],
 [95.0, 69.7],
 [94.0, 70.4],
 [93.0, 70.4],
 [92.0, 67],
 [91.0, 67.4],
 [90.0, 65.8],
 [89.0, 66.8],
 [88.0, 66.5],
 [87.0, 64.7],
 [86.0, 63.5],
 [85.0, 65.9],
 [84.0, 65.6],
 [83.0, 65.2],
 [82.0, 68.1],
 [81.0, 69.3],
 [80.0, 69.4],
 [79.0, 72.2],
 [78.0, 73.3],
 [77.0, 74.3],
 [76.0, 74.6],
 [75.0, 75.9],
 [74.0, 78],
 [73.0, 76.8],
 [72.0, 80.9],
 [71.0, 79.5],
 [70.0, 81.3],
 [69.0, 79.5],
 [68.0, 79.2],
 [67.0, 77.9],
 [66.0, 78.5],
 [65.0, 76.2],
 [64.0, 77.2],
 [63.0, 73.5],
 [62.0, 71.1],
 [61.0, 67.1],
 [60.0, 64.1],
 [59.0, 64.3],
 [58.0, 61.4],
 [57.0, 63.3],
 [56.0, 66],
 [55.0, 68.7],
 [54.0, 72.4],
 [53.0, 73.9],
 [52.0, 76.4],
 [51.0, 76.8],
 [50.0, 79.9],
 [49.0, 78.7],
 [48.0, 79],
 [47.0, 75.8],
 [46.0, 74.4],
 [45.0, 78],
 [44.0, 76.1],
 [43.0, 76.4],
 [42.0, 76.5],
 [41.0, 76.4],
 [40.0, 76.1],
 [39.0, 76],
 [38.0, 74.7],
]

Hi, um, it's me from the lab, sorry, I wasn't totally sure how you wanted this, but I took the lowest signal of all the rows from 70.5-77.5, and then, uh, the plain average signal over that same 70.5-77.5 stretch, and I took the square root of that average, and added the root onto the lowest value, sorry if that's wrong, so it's 83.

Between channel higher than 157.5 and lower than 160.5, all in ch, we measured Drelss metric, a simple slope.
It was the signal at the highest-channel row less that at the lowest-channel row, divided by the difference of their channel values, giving 0.25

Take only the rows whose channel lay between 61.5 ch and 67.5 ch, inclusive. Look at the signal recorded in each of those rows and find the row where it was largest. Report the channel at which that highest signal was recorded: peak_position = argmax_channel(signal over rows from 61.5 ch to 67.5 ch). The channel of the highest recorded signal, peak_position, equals 66.0 ch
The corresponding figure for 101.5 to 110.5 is 108.0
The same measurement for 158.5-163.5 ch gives 163.0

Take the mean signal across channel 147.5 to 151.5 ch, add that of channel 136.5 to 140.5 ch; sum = 151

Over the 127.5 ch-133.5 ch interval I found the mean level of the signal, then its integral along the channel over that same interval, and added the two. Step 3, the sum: 478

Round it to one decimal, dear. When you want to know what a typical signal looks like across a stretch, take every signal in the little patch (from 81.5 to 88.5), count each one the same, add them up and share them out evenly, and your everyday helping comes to 65.6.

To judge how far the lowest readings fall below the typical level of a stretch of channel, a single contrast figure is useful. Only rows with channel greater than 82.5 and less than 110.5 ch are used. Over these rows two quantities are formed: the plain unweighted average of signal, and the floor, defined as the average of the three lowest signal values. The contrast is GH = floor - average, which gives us -3.7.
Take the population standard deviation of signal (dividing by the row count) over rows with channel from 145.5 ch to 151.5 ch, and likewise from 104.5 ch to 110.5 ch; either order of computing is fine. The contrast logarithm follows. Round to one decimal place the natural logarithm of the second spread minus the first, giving -2.2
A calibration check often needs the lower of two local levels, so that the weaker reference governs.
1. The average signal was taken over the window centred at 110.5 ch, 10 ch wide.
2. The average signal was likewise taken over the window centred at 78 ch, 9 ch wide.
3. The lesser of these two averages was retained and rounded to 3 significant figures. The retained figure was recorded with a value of 70.8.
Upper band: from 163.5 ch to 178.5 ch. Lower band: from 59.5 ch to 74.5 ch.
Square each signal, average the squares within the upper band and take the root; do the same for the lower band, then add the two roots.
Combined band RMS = 159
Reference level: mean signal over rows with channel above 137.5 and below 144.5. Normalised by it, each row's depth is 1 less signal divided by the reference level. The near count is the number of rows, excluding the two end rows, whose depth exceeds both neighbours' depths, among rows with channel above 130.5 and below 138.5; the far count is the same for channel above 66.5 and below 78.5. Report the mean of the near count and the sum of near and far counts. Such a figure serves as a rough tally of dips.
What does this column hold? 1.0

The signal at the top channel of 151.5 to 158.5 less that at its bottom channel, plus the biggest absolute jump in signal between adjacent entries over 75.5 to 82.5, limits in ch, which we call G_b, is 2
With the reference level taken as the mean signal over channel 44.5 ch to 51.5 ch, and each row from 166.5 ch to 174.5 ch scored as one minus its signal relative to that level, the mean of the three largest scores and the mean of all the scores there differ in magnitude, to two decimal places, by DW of 0.05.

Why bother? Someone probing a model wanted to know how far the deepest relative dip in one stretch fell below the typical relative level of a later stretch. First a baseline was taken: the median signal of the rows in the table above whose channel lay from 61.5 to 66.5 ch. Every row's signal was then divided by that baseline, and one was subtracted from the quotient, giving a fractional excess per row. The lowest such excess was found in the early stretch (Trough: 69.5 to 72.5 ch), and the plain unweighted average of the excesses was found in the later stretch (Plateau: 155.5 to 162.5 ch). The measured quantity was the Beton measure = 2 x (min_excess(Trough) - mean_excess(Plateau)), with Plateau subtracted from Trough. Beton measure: 0.12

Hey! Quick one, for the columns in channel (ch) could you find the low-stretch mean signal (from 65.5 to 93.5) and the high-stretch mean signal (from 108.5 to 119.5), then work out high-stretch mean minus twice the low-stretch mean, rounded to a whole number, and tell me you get -72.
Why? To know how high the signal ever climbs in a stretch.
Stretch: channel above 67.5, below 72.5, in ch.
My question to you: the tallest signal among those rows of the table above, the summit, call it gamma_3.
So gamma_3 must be 81.3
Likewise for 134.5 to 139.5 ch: 77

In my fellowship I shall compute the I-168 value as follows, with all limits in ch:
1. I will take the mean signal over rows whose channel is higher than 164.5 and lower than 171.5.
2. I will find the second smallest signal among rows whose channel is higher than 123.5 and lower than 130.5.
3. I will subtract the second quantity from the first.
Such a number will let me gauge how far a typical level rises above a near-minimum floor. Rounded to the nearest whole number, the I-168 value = 13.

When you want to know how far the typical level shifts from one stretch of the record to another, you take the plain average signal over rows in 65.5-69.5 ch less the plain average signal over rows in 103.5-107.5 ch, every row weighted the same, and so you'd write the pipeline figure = 10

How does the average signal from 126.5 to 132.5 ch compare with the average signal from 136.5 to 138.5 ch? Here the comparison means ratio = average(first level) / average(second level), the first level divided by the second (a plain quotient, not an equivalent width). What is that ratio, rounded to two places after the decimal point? 0.89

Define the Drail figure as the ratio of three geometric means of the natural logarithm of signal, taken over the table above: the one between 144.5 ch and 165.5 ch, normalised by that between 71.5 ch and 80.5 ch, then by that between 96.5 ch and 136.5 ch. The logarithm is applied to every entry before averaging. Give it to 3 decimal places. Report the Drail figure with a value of 0.235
